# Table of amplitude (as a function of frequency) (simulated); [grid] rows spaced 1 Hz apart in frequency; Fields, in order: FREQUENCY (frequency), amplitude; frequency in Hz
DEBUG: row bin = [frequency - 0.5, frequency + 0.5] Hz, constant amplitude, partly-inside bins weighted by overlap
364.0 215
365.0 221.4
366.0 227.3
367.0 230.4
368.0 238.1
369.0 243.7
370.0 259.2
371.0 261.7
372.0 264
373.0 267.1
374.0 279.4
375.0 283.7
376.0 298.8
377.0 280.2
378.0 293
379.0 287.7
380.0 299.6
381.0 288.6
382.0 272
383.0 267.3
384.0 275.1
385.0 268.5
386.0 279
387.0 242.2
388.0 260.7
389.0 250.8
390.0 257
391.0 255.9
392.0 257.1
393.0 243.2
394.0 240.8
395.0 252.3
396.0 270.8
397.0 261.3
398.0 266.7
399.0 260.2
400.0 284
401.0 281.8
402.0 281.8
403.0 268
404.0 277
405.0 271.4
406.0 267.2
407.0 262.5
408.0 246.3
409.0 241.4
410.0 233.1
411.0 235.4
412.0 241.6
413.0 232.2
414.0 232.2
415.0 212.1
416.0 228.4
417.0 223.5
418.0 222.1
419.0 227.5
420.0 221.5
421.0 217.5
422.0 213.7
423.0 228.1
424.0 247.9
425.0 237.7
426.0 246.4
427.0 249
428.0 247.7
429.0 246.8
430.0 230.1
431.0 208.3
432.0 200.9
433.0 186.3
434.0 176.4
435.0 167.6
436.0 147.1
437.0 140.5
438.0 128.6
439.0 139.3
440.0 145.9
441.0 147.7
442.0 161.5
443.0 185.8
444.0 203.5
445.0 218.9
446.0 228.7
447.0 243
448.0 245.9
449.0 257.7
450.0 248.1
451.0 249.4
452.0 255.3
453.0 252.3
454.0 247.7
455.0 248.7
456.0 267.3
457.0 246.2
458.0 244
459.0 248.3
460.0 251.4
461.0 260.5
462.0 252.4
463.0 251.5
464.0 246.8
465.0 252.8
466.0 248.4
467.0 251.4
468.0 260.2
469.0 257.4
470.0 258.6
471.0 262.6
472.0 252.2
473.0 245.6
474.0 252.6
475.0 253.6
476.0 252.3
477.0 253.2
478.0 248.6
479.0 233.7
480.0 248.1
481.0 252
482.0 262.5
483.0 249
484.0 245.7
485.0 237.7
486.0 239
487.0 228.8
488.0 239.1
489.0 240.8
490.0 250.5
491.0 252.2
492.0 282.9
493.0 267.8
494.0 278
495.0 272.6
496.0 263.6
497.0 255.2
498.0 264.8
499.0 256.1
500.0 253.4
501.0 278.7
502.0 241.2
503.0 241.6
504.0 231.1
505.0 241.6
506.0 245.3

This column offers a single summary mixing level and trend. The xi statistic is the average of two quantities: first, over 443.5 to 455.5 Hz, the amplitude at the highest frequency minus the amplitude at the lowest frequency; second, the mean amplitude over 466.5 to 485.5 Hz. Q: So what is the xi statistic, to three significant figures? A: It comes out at 148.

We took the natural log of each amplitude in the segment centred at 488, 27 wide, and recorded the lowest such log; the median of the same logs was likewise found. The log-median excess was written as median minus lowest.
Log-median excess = 0.10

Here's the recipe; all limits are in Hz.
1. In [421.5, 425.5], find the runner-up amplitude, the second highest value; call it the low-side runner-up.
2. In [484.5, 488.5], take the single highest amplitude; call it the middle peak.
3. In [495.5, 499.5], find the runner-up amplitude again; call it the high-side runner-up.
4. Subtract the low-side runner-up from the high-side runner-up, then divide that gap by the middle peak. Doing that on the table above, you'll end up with 0.11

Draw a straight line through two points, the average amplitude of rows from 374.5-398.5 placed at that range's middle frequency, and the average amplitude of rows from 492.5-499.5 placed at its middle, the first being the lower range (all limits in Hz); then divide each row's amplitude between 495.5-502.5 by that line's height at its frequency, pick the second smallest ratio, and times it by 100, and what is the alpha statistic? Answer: 96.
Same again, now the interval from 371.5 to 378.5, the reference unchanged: 99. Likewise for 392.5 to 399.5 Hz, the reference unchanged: 91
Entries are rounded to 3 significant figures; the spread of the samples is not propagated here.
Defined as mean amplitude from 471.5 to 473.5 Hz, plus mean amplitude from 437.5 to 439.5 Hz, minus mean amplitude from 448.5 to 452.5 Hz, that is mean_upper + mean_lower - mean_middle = 130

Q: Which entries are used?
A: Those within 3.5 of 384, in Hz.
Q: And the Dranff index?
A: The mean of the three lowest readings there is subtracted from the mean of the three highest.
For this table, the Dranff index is 22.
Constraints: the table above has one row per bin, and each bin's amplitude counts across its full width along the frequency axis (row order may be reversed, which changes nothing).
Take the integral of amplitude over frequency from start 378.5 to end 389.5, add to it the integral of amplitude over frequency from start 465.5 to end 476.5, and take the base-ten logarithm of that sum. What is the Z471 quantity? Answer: 3.76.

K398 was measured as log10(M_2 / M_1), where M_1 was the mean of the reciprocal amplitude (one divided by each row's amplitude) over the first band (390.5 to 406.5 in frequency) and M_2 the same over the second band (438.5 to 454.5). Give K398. 0.11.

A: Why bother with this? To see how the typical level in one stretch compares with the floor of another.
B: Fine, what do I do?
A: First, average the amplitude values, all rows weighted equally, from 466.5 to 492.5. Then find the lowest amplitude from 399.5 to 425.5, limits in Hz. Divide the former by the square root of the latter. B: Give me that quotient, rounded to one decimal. 17.2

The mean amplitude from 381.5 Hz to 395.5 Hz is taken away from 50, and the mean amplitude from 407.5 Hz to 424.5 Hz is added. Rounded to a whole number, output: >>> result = 21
